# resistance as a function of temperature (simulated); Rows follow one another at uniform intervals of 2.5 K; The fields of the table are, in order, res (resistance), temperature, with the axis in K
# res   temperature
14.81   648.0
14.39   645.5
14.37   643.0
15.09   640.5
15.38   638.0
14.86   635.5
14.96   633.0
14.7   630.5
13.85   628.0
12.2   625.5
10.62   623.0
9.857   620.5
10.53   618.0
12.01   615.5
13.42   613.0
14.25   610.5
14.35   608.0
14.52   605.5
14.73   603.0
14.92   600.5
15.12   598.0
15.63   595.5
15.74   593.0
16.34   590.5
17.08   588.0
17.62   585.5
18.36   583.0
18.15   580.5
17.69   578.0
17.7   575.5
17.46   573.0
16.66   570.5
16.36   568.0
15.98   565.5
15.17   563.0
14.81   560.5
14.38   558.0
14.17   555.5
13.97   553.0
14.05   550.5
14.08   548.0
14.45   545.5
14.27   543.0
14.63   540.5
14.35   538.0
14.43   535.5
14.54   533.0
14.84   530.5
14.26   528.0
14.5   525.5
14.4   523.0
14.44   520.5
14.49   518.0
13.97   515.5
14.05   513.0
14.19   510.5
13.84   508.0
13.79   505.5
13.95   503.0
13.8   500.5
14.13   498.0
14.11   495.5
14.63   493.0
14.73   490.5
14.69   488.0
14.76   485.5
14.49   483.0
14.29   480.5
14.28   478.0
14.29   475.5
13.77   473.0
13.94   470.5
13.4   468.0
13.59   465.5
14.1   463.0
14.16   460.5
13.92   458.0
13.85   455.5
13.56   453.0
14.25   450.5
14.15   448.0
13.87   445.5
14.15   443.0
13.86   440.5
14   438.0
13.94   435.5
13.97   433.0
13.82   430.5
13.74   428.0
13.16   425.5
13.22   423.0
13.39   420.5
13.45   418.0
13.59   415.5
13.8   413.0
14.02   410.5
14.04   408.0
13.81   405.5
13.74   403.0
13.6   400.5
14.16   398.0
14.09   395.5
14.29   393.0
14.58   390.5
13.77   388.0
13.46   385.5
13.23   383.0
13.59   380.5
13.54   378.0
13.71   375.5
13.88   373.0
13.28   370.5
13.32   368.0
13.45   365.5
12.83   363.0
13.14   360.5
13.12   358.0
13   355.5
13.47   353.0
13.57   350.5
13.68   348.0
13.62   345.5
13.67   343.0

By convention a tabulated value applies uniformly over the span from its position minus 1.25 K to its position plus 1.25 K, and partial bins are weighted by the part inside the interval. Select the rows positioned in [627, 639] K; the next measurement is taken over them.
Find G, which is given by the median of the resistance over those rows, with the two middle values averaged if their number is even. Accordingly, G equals 14.9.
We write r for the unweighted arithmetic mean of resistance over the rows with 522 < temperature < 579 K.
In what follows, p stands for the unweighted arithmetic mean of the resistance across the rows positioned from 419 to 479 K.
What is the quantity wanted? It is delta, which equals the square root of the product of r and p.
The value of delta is 14.5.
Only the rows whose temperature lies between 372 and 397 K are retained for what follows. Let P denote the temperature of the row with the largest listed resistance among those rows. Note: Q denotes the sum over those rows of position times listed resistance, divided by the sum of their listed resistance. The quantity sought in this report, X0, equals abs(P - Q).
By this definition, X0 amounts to 6.1 K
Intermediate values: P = 390.5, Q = 384.4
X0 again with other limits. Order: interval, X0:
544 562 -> 7.5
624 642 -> 4.7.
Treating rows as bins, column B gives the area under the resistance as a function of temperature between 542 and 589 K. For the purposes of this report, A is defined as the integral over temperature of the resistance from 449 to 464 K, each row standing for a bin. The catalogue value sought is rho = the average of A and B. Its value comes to 479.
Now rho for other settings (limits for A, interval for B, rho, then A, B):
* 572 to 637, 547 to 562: 590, 966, 214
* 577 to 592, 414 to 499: 725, 263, 1188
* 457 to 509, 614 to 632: 476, 735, 217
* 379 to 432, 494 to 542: 706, 728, 684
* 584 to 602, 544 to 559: 251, 289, 213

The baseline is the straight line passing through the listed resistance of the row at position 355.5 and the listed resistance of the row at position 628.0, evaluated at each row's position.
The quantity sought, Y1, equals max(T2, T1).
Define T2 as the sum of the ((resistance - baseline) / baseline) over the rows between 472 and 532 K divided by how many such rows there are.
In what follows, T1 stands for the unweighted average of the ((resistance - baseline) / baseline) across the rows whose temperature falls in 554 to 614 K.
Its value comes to 0.157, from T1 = 0.157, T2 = 0.061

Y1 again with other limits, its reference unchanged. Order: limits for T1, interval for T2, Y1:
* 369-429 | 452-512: 0.052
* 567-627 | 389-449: 0.095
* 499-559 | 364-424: 0.052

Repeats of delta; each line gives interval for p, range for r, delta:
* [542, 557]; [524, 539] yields 14.3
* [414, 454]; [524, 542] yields 14.1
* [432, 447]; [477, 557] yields 14.1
